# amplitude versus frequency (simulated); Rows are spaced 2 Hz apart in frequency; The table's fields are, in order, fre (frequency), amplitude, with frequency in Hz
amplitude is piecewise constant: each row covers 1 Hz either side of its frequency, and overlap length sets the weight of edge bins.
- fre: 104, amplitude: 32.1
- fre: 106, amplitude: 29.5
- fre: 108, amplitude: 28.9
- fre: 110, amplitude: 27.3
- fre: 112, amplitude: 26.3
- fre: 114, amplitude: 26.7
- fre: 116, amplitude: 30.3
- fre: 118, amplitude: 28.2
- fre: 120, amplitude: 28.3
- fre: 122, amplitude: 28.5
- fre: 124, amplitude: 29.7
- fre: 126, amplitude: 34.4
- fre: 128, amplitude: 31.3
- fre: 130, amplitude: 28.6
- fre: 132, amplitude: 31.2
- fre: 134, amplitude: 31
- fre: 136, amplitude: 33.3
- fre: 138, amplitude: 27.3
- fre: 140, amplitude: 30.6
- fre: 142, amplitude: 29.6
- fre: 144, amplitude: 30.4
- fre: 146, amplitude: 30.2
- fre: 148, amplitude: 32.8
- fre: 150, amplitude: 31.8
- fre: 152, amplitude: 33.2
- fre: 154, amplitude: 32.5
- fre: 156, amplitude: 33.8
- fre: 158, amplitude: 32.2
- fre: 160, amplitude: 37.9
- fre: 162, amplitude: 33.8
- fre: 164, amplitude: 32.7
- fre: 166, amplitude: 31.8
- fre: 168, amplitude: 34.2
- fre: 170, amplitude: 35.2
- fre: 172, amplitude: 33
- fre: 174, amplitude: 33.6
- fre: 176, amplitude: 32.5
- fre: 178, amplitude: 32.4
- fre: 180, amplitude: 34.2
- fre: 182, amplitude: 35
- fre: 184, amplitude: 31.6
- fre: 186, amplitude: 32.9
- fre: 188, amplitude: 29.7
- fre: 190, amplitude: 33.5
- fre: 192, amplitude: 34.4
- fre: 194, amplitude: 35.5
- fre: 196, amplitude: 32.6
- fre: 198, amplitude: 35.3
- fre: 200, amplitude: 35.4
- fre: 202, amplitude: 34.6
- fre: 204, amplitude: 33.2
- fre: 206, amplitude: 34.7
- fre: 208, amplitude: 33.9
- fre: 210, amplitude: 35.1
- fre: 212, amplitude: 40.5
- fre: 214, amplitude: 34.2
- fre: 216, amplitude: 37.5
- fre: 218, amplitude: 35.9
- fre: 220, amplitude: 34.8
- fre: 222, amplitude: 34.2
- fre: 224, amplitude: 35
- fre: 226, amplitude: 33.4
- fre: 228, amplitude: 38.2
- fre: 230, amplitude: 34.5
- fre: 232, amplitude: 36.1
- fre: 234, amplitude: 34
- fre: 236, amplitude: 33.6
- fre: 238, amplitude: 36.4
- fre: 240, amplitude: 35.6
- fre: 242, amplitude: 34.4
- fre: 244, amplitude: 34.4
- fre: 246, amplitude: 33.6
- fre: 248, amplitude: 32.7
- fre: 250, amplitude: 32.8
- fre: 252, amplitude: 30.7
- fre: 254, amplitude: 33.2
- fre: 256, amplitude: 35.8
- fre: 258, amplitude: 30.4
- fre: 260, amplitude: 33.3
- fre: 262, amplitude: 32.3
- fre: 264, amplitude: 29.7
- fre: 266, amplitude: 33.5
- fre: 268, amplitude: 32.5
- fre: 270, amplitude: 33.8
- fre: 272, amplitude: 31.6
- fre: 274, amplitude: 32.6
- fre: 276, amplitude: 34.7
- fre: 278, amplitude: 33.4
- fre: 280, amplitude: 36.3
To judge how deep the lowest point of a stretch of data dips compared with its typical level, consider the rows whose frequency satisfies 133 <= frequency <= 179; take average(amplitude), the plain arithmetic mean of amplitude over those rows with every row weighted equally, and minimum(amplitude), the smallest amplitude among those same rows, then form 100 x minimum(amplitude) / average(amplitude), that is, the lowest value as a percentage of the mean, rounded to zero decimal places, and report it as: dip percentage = 84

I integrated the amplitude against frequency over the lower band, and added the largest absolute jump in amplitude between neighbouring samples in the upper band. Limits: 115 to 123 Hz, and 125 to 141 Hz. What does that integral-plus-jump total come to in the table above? 237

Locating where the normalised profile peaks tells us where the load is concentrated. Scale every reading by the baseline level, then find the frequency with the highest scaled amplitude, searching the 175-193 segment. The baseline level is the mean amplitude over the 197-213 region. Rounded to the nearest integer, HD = 182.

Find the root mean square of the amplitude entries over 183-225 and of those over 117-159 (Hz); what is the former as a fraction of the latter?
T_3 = 1.12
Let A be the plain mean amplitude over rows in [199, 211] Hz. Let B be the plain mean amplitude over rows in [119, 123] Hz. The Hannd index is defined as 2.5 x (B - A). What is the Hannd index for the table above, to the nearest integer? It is -15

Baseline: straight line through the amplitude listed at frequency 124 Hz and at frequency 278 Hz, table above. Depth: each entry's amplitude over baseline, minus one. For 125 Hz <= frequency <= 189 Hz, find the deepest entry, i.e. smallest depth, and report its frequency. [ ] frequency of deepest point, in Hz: 138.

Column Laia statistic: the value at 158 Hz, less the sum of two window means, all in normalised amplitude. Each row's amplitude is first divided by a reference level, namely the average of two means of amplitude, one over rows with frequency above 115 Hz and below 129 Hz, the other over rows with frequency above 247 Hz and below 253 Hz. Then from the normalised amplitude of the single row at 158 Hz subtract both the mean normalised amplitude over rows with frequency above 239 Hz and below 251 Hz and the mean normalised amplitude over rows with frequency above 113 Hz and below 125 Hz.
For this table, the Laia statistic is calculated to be -0.98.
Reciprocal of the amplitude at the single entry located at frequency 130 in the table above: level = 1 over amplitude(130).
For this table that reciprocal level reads 0.035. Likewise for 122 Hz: 0.035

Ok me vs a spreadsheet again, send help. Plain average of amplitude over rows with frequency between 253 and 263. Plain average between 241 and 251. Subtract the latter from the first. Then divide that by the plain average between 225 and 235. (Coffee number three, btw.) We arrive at -0.016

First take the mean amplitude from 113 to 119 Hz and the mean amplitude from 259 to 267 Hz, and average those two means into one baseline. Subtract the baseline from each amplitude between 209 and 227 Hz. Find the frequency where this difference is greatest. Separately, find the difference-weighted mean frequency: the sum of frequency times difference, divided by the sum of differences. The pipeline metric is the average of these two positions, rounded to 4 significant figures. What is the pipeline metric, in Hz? 214.5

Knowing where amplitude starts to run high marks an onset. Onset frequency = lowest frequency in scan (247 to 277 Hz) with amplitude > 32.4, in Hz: 248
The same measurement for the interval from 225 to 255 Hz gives 226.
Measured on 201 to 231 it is 202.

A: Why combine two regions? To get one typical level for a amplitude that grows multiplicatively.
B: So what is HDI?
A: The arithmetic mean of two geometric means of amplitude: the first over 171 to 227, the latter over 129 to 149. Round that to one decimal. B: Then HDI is 32.3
